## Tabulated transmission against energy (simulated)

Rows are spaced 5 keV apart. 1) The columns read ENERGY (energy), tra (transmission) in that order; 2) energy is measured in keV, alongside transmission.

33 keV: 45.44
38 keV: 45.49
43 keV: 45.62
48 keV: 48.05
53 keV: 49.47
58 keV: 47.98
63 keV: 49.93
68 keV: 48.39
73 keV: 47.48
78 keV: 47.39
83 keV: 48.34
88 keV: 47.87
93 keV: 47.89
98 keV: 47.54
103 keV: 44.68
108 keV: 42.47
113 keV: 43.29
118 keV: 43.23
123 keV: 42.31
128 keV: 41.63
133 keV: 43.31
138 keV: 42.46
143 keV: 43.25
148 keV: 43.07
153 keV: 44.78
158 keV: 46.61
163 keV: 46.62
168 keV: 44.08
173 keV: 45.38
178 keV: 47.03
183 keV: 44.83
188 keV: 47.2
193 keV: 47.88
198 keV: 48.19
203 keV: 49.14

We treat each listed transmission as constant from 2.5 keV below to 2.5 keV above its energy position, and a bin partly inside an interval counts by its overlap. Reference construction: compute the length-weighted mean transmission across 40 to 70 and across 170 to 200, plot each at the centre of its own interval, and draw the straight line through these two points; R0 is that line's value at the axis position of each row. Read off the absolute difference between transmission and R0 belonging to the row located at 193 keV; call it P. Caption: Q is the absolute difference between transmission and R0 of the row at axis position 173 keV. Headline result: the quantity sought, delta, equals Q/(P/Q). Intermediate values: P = 1.3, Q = 1.4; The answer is 2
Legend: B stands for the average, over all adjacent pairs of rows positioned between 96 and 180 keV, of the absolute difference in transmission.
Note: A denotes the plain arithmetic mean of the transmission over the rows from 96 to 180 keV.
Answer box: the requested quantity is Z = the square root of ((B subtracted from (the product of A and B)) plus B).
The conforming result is 7.5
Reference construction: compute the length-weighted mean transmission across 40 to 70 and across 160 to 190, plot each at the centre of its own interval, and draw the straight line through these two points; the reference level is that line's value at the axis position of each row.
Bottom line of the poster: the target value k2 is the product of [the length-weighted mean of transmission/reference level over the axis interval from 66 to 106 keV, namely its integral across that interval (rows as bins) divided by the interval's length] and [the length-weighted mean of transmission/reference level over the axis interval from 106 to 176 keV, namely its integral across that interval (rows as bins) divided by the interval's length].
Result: 0.94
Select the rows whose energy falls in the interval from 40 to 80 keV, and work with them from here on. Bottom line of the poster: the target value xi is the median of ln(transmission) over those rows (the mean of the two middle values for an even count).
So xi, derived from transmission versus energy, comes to 3.87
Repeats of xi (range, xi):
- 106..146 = 3.76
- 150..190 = 3.83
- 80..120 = 3.83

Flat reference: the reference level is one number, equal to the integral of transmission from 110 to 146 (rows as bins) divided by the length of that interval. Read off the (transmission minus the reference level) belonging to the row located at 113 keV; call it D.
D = 0.5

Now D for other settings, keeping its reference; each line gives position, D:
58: 5.2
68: 5.6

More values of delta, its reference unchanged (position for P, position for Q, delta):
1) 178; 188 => 1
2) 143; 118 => 5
